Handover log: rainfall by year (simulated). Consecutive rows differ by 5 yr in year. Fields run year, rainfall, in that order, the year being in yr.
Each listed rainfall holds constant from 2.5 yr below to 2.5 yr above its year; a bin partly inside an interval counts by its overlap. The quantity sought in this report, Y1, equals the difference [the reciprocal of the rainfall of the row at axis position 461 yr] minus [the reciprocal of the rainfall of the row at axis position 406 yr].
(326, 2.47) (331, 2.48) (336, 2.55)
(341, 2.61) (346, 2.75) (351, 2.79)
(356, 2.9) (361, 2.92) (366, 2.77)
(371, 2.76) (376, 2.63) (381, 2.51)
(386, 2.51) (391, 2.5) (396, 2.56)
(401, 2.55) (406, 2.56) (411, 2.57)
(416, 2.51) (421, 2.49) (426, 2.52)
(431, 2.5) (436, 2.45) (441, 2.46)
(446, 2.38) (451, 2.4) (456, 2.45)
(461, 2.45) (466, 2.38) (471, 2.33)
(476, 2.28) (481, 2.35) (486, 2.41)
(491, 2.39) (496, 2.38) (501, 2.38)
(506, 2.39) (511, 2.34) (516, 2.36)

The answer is 0.018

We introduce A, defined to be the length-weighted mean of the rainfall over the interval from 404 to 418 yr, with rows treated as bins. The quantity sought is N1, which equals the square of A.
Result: 6.5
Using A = 2.55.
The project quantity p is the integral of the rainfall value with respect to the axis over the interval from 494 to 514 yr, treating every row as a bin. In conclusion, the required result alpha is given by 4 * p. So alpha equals 190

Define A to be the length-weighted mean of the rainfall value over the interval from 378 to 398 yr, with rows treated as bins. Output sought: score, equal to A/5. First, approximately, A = 2.52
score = 0.504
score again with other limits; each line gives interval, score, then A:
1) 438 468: 0.484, 2.42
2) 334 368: 0.552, 2.76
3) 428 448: 0.490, 2.45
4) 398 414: 0.512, 2.56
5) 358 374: 0.563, 2.81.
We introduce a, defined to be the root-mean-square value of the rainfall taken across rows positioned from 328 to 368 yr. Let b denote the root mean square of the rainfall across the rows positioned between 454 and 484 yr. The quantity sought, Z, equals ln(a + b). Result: 1.63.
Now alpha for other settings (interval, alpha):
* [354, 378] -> 269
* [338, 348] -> 107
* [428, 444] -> 158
